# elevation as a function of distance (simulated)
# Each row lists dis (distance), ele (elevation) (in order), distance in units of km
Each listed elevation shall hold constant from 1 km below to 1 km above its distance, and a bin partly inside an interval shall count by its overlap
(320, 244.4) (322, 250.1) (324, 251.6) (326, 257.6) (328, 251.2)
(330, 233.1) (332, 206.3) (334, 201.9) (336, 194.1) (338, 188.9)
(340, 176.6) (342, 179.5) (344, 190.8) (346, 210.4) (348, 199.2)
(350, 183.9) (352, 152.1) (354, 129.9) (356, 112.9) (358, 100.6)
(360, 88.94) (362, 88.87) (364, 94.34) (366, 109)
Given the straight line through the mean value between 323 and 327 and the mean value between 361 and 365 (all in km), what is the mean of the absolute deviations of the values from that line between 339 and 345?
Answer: 11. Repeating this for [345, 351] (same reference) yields 42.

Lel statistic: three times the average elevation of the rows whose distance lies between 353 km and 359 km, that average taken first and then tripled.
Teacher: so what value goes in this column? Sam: 343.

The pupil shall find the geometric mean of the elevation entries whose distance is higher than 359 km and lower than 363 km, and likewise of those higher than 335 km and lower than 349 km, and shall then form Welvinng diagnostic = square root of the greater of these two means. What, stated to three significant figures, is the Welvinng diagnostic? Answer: 13.8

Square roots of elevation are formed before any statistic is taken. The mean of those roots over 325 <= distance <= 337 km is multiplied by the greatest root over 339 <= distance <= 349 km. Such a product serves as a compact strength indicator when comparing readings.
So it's 217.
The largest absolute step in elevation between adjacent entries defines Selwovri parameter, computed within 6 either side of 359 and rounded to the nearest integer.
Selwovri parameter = 17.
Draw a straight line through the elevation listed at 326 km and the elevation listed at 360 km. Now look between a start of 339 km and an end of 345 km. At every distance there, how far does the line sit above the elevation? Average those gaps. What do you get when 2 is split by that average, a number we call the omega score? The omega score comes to -0.49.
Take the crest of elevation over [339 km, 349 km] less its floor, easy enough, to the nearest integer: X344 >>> 34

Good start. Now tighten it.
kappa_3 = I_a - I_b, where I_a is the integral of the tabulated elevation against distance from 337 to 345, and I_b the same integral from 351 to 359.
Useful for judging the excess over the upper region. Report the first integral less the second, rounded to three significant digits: 481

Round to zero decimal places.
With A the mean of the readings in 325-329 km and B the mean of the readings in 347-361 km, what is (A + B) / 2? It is 196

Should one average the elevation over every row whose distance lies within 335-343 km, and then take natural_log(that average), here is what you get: 5.2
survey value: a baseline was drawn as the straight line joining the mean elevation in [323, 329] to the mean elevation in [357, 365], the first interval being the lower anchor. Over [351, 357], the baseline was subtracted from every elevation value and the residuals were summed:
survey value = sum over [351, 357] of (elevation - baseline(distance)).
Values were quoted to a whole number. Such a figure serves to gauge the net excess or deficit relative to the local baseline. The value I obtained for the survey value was 19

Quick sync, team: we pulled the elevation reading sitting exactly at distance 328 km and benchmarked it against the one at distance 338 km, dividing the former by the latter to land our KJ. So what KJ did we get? 1.3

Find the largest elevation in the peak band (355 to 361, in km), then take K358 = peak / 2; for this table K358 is 56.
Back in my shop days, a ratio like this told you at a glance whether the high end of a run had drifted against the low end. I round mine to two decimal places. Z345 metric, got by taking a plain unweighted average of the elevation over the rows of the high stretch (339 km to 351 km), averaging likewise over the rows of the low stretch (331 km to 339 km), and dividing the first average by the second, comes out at 0.96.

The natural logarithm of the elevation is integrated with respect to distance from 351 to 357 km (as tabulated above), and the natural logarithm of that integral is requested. 3.4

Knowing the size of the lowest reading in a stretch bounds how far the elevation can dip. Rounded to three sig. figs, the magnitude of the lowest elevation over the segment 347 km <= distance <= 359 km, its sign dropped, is 101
